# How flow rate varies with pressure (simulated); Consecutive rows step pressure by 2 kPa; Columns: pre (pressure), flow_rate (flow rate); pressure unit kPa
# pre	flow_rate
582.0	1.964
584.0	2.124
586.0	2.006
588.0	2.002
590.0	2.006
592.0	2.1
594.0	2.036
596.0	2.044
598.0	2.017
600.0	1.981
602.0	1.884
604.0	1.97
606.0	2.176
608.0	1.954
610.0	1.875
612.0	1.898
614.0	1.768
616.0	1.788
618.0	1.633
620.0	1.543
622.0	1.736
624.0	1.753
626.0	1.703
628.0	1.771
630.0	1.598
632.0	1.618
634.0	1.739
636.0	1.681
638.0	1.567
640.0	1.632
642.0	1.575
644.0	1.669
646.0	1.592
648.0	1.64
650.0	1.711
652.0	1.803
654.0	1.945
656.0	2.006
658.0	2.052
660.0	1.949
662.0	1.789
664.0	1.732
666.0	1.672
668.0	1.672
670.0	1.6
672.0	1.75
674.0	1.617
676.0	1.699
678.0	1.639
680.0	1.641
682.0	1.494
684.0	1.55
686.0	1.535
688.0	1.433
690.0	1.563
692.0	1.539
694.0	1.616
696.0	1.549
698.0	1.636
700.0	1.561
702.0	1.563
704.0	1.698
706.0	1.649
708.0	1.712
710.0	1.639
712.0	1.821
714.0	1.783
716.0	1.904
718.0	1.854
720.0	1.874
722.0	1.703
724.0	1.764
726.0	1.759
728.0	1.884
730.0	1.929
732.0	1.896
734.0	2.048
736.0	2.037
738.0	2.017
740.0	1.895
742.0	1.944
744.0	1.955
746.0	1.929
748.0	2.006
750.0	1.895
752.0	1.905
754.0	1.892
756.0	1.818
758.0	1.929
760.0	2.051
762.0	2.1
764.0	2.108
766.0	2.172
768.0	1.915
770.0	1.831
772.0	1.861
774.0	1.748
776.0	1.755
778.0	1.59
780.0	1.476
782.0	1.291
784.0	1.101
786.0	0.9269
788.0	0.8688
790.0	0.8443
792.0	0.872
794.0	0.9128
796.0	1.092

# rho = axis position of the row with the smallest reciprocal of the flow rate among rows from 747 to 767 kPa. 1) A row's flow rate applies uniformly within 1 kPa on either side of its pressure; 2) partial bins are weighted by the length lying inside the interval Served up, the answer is 766.0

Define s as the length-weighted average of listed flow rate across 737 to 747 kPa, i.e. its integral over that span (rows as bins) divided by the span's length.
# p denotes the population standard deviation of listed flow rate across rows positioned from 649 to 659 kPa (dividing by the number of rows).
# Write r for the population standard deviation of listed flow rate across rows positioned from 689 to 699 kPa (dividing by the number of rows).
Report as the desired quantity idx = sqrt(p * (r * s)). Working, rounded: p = 0.13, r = 0.038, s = 1.95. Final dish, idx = 0.098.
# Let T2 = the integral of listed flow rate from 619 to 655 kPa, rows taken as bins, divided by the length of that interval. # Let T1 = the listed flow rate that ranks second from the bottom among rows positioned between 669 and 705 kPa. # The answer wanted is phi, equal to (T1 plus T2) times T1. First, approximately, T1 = 1.494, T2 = 1.68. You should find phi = 4.7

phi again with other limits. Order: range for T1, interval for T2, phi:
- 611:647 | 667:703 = 5.0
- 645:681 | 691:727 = 5.3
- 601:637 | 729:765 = 5.7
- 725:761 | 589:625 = 6.8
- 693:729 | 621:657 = 5.1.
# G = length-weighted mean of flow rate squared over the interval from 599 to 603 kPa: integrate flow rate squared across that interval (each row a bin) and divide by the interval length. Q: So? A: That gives 3.7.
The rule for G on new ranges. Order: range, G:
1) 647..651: 2.8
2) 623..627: 3.0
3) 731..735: 3.9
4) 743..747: 3.8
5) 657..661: 4.0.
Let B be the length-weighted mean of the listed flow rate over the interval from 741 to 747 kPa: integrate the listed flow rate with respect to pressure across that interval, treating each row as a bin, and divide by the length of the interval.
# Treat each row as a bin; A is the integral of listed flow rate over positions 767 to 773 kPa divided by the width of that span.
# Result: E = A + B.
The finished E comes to 3.8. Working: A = 1.87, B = 1.94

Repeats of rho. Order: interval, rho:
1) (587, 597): 592.0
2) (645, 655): 654.0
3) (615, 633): 616.0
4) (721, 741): 734.0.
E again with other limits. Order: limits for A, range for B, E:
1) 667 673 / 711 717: 3.5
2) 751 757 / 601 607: 3.9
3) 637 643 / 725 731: 3.4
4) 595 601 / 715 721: 3.9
